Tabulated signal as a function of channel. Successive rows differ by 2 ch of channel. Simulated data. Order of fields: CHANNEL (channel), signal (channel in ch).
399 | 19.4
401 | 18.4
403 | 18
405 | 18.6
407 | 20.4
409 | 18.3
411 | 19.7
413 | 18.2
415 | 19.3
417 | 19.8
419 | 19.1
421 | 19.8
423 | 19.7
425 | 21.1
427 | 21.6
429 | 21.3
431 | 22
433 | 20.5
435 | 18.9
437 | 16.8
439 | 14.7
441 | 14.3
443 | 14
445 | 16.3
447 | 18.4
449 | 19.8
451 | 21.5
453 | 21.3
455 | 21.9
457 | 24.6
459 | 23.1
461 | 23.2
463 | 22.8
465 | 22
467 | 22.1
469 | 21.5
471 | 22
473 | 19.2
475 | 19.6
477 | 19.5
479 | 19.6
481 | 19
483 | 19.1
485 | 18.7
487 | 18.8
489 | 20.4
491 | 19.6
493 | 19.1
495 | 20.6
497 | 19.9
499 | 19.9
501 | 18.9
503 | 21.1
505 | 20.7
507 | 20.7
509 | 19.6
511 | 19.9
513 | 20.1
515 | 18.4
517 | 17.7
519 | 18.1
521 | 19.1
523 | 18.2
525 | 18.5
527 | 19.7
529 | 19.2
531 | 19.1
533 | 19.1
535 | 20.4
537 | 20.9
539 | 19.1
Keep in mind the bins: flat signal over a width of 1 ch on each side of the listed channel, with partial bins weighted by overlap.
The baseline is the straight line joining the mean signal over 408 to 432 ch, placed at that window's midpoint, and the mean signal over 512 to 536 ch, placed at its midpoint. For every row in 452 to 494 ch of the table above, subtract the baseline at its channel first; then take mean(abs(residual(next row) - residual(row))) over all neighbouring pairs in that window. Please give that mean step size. 0.74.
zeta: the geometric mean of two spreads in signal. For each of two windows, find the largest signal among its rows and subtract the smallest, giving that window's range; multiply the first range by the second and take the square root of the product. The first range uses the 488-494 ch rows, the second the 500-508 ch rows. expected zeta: 1.7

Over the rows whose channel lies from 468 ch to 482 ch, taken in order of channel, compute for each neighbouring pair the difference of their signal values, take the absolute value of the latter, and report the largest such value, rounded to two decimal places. 2.80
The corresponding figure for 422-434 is 1.50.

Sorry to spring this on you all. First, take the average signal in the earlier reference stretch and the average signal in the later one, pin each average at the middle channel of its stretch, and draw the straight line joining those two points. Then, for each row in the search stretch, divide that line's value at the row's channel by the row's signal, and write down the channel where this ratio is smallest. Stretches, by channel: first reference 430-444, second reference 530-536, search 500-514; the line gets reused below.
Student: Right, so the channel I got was 503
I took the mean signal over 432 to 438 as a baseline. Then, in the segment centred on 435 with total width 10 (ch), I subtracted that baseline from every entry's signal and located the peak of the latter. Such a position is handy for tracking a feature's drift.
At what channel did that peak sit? 431 ch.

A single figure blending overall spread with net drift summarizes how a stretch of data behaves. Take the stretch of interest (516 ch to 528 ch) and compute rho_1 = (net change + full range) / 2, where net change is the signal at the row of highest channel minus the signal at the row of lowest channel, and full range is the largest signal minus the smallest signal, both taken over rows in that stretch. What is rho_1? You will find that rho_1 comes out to 2.0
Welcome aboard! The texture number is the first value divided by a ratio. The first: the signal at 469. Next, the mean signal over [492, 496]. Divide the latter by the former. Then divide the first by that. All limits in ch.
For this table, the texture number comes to 23.3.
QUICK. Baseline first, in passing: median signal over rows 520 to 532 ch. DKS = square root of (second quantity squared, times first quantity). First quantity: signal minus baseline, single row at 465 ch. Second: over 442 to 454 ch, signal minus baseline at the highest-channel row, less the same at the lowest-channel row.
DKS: 12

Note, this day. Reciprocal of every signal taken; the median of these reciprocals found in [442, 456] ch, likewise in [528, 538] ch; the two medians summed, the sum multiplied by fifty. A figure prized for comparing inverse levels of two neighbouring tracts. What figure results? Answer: 5.1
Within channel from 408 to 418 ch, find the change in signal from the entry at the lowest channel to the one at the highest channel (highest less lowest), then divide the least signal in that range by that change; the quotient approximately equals 12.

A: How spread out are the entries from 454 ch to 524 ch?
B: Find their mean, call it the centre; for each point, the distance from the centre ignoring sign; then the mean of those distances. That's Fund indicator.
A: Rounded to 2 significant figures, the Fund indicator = 1.3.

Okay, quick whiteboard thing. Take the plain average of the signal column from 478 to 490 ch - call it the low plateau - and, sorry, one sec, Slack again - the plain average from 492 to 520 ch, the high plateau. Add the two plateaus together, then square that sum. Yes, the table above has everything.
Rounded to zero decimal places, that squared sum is 1512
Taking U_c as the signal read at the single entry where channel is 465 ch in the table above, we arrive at 22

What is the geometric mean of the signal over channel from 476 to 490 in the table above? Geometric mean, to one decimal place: 19.3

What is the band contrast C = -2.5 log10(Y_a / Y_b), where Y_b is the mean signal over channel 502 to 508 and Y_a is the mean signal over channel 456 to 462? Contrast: -0.14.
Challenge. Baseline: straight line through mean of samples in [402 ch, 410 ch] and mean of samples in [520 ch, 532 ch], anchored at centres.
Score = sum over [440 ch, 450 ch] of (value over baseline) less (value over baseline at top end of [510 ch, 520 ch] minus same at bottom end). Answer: 4.5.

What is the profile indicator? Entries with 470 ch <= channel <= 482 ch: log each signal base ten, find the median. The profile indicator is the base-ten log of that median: 0.111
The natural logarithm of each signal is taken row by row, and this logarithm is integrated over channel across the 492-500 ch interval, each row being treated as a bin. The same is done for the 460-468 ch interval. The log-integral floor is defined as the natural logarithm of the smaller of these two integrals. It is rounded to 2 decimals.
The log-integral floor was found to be 3.17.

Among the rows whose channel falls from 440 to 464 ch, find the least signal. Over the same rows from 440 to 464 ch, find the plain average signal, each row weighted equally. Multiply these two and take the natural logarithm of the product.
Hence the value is 5.64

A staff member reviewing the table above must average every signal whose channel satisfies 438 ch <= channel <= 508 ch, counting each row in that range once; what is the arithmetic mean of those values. 19.9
